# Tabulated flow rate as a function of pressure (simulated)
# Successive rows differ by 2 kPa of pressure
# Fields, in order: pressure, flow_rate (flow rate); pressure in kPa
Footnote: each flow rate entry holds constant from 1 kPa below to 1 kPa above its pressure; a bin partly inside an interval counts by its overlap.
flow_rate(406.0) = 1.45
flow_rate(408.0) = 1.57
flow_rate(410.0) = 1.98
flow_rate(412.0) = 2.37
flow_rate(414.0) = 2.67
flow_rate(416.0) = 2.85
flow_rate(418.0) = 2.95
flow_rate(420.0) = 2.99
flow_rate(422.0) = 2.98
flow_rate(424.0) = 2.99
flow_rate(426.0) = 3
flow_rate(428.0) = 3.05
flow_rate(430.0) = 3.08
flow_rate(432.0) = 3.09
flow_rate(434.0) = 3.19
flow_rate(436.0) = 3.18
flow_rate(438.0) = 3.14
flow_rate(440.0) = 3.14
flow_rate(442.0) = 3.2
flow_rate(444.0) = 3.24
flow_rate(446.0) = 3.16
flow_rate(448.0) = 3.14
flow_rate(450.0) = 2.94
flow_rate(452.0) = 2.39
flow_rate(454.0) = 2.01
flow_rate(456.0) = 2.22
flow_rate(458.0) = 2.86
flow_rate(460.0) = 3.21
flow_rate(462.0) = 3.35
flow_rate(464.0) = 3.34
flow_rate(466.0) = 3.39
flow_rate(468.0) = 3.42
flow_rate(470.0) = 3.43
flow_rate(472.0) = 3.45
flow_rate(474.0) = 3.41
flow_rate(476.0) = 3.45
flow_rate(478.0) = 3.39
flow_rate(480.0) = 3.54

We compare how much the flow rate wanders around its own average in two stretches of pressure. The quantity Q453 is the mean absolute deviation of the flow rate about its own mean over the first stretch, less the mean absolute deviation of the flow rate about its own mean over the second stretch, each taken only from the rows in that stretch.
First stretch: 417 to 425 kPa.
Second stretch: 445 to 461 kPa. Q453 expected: -0.4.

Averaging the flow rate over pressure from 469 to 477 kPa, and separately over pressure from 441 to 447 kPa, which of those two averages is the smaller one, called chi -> 3.20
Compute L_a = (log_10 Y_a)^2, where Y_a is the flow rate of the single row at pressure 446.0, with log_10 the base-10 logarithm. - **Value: 0.250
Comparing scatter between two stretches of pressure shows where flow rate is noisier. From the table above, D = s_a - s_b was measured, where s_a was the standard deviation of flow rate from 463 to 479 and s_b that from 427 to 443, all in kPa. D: -0.02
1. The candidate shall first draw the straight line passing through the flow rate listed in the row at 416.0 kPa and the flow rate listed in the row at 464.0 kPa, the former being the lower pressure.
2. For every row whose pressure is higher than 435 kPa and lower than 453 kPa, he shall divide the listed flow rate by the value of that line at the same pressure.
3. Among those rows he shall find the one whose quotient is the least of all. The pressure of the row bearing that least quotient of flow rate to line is 452.0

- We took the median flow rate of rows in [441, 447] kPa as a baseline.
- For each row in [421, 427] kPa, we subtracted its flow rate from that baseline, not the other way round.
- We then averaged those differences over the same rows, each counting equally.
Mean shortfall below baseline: 0.21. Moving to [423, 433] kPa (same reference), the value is 0.16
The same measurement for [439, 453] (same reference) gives 0.17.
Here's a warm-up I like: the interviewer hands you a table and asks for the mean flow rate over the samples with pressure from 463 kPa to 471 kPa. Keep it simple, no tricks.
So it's 3.4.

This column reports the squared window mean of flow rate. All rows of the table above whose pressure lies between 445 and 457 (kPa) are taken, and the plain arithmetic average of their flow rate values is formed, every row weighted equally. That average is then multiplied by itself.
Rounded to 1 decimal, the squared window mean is 7.0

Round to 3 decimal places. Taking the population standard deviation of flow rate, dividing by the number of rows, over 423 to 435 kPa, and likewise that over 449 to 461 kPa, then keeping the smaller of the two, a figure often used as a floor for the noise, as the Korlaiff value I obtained 0.066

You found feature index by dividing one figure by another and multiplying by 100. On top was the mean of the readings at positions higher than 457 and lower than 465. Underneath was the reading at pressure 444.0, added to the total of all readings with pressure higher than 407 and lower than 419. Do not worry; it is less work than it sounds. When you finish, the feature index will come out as 18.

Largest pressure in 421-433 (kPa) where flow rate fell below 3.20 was 432.0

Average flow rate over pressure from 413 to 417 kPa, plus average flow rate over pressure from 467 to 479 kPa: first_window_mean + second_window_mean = 6.2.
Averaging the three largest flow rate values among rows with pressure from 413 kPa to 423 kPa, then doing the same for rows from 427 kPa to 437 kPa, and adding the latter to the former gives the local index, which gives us 6.13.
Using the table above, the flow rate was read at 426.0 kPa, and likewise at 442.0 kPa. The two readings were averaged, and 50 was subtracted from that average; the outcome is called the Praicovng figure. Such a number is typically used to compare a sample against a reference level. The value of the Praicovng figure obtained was -46.9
